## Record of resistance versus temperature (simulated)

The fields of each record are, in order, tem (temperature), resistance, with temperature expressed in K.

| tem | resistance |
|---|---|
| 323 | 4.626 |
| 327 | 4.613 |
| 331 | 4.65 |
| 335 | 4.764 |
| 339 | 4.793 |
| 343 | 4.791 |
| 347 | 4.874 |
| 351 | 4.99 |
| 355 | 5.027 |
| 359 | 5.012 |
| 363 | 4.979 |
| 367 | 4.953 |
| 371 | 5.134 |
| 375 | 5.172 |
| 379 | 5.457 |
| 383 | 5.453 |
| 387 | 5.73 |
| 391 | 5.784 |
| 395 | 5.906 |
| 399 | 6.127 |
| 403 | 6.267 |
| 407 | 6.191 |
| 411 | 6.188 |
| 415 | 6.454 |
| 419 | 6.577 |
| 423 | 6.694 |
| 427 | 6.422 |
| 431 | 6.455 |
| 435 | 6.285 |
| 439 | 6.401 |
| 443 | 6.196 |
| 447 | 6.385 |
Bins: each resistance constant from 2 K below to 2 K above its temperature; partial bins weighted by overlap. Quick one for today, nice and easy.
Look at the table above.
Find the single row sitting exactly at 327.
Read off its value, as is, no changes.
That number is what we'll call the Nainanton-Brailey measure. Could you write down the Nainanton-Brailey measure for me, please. 4.613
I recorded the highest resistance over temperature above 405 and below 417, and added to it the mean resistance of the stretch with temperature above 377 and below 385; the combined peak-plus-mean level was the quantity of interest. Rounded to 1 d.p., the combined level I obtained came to 11.9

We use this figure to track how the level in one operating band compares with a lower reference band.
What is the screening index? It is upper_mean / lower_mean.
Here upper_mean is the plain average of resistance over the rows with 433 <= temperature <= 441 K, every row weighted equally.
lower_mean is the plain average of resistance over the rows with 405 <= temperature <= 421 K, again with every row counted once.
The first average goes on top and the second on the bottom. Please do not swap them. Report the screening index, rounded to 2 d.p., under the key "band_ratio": 1.00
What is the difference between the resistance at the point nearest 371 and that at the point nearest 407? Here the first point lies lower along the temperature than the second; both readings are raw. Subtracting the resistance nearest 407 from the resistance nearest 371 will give -1.1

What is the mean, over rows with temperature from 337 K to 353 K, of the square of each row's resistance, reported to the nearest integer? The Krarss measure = 24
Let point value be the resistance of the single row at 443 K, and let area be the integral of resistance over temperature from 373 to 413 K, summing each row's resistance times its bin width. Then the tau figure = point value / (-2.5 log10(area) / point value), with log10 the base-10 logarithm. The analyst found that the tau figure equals -6.5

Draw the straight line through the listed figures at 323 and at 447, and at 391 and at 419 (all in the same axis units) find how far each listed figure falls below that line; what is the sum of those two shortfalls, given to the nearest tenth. -0.8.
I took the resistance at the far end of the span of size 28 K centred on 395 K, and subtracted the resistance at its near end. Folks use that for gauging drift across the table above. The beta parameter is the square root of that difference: 0.9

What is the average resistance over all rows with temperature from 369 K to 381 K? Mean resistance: 5.3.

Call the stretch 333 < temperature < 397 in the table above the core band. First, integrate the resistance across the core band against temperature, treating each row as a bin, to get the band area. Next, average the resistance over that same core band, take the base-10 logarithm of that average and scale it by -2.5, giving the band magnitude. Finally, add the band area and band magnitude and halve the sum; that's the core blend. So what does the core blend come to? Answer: 165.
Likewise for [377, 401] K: 68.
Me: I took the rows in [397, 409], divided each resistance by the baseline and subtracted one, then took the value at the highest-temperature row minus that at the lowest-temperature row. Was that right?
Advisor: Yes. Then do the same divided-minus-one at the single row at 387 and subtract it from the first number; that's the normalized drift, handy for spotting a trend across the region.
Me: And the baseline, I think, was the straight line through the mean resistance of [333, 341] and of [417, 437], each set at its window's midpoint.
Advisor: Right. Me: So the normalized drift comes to -0.016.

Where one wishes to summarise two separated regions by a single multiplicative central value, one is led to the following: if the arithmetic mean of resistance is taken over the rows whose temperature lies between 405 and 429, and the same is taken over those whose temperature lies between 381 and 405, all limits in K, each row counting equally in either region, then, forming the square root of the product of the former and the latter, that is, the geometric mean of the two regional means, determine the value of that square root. 6.14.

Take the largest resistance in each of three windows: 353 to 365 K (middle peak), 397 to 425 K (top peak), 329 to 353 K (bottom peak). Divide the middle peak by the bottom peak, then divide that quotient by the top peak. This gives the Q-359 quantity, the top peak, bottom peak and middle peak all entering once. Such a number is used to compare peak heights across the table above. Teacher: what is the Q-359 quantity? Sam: 0.150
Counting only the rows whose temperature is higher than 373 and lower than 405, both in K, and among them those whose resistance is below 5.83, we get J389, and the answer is 5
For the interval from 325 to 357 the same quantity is 8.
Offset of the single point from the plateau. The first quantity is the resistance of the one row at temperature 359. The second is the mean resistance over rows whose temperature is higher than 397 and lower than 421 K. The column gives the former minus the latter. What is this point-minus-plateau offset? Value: -1.3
